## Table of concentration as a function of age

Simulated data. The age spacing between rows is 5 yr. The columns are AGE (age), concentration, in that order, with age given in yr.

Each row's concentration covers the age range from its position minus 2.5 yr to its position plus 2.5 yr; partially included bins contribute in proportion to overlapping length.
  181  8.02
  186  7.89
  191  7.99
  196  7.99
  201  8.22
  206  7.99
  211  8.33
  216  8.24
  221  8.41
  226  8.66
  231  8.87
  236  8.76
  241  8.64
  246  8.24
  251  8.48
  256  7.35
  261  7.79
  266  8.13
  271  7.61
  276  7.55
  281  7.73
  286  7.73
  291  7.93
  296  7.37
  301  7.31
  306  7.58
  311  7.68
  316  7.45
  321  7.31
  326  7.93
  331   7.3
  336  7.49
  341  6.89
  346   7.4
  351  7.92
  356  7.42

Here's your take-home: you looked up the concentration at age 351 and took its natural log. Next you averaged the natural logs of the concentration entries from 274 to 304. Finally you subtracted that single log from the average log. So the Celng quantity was -0.041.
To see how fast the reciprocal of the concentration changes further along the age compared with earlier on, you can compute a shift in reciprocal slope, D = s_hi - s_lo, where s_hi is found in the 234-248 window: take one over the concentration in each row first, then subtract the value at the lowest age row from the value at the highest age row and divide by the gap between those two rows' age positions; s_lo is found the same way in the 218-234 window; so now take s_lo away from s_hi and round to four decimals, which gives 0.0013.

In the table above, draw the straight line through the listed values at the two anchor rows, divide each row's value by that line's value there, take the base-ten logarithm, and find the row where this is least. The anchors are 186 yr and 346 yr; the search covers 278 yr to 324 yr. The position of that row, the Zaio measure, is 301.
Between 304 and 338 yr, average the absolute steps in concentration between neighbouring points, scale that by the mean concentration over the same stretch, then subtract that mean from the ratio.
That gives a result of -7.5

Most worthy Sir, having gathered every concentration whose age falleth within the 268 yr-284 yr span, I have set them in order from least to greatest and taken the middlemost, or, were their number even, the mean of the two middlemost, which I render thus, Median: 7.6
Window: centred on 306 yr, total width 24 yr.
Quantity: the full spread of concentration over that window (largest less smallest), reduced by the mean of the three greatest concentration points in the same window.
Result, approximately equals -7.2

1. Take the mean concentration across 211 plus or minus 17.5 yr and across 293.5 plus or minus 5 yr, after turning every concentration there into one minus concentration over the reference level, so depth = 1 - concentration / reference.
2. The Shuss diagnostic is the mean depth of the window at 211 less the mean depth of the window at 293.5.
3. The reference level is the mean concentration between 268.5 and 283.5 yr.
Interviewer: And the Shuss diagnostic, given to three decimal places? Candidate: -0.080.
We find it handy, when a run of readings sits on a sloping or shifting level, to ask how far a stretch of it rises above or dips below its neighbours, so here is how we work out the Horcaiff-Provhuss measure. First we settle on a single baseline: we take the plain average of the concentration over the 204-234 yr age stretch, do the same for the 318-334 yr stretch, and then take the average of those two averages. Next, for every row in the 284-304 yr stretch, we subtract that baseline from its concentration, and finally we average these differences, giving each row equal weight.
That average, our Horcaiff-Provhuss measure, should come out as -0.4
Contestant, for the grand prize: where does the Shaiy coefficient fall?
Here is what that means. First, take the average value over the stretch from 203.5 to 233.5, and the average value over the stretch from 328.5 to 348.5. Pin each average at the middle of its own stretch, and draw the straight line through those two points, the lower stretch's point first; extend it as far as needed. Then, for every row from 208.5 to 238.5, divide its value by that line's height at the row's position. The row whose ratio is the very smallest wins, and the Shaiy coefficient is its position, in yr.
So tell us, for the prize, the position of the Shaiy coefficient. 216 yr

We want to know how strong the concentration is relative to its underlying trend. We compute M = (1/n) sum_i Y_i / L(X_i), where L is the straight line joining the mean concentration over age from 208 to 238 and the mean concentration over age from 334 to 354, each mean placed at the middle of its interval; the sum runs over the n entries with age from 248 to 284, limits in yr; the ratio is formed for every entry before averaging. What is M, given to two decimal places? 0.96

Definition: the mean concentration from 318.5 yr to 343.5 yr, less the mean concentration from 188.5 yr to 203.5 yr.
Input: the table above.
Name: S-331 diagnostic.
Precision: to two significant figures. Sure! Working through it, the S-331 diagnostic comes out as -0.68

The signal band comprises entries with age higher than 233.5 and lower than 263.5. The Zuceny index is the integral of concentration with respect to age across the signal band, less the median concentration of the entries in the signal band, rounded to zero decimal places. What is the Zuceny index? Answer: 238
